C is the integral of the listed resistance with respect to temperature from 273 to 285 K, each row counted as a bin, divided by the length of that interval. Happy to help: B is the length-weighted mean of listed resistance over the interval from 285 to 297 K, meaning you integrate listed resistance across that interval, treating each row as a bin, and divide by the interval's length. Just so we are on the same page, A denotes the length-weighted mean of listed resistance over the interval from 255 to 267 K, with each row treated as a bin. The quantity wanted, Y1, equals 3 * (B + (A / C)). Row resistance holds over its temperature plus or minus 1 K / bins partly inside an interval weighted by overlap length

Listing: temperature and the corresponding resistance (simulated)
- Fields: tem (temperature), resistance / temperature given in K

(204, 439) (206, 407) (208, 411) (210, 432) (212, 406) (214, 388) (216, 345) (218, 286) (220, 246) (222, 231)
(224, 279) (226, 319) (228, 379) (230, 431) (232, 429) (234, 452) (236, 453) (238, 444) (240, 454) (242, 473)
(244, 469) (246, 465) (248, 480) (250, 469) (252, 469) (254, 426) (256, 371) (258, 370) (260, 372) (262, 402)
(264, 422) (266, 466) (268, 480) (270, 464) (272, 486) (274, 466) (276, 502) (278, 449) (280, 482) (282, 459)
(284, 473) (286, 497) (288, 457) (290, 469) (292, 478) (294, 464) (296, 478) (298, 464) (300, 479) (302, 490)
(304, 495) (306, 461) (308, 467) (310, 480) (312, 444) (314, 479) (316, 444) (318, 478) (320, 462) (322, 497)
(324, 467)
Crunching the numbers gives 1424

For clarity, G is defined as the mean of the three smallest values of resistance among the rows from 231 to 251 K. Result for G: 442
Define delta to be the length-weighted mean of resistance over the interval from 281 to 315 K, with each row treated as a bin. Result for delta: 473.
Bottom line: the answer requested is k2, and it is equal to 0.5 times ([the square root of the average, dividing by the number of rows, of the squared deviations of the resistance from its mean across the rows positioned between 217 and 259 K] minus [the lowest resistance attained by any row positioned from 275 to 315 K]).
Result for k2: -182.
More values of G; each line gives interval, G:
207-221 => 292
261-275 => 429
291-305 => 469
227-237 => 413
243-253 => 468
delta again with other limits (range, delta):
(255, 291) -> 449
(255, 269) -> 412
